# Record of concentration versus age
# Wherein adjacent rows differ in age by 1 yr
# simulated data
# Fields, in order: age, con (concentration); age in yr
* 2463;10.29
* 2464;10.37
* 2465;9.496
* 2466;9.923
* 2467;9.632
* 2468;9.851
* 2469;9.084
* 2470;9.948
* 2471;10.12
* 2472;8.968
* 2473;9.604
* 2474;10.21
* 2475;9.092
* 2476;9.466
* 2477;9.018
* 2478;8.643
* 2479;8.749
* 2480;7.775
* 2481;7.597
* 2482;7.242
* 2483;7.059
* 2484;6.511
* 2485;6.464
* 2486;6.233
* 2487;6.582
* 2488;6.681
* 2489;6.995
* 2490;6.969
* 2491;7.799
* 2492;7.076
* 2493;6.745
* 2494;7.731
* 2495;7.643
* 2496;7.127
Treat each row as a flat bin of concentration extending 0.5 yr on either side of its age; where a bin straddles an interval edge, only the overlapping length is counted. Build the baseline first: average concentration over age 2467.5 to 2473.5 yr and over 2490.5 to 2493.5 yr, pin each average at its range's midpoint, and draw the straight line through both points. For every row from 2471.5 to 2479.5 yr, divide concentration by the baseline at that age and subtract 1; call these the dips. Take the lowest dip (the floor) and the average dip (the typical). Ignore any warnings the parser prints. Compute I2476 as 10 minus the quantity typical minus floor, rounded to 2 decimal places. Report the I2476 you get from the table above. 9.93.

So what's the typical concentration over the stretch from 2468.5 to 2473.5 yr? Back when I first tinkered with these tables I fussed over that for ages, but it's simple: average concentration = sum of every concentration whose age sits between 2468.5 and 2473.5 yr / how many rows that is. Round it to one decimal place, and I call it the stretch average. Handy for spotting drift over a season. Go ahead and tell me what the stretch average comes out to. 9.5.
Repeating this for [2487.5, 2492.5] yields 7.1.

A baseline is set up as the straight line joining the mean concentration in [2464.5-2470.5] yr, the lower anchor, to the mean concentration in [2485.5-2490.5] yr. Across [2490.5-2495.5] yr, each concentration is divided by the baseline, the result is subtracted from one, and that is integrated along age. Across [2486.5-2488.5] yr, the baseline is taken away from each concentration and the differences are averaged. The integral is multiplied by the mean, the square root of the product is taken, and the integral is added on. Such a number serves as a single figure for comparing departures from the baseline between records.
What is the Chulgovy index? -0.8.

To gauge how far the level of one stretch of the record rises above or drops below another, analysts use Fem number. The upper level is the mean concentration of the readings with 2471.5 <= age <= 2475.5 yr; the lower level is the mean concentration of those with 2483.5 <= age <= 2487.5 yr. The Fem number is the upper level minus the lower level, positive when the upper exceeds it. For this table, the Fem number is 3.0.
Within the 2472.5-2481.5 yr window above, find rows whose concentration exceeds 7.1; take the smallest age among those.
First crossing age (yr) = 2473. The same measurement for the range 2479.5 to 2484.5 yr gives 2480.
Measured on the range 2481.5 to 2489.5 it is 2482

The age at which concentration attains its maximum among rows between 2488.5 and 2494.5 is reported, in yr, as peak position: 2491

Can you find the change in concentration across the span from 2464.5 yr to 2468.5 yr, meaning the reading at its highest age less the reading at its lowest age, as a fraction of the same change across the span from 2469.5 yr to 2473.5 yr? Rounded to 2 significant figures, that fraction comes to -1.0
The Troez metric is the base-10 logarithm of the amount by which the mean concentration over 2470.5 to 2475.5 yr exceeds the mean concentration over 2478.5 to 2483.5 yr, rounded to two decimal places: 0.28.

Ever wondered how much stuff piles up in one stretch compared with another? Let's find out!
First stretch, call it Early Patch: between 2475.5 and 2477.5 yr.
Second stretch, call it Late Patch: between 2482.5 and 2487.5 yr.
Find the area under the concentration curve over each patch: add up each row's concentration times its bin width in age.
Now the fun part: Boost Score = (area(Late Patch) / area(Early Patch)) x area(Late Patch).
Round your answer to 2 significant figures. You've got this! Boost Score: 58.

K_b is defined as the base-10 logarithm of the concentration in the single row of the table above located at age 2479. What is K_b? 0.94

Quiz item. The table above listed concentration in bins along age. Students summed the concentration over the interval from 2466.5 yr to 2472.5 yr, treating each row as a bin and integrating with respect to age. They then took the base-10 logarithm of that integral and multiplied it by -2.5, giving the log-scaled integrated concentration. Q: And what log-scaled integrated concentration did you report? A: -4.40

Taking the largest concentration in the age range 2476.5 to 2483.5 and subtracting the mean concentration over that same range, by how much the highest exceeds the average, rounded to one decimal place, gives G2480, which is 1.0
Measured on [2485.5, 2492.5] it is 0.9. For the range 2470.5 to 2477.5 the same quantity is 0.7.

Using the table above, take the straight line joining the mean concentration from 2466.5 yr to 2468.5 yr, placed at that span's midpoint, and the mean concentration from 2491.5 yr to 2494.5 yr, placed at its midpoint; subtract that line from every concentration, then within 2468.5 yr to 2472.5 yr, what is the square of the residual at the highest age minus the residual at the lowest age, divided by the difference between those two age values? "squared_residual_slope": 0.004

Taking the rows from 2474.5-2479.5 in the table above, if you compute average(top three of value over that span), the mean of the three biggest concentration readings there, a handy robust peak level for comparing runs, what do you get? 9.2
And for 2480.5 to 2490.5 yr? 7.3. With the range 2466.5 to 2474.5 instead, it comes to 10.1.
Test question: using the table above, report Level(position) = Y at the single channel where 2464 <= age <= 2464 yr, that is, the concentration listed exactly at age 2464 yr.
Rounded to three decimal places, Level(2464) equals 10.370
